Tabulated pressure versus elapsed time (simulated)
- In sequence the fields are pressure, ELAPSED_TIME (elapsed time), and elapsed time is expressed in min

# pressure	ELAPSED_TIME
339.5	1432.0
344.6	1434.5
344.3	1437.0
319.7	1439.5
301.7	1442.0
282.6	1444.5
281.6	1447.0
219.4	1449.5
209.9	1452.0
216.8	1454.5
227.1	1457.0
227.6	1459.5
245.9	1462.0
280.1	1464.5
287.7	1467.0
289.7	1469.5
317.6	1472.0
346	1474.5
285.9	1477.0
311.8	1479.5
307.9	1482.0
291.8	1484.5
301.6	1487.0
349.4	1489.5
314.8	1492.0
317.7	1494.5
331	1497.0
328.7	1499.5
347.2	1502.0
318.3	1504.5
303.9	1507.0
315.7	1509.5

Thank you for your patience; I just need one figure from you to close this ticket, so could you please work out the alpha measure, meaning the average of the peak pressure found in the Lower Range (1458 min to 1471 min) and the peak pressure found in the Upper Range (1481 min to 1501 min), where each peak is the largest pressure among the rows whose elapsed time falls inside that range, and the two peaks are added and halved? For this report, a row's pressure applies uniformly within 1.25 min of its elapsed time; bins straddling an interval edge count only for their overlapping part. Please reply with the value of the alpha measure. 320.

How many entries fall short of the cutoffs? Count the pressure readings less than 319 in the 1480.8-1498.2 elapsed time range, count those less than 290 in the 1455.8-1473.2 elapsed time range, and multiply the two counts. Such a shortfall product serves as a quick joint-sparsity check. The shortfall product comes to 30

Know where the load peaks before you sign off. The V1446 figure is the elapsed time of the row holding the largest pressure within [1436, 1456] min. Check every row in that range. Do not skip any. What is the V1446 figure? 1437.0 min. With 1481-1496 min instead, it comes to 1489.5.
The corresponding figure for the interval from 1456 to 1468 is 1467.0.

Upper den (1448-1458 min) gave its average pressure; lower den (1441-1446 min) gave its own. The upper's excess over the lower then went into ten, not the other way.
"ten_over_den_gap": -0.14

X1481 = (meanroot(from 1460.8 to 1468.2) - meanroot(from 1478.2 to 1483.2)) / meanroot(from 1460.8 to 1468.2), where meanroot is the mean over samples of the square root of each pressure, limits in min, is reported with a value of -0.069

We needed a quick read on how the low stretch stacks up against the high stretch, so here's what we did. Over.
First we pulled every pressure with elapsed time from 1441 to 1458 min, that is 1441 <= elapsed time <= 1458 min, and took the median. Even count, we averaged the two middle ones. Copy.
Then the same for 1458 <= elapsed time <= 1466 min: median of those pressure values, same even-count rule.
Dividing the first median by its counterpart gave 0.92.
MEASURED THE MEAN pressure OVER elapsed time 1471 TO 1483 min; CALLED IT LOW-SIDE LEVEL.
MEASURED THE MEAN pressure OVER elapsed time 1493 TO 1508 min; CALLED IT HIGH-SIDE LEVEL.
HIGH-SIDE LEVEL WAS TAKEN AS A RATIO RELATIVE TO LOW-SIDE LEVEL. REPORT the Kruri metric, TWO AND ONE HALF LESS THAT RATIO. 1.47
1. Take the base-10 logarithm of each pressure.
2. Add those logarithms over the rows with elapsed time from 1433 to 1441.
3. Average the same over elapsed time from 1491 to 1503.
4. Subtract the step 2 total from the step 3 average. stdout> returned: -5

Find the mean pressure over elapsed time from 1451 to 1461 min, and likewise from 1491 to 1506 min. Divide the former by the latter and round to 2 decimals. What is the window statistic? 0.68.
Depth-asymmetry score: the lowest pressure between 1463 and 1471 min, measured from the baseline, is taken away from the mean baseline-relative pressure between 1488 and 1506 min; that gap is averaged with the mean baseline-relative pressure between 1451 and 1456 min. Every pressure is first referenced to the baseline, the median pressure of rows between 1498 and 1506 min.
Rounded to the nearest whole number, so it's -33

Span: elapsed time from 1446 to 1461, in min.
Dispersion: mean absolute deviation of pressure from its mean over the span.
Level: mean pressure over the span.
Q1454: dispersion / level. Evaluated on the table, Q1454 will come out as 0.074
